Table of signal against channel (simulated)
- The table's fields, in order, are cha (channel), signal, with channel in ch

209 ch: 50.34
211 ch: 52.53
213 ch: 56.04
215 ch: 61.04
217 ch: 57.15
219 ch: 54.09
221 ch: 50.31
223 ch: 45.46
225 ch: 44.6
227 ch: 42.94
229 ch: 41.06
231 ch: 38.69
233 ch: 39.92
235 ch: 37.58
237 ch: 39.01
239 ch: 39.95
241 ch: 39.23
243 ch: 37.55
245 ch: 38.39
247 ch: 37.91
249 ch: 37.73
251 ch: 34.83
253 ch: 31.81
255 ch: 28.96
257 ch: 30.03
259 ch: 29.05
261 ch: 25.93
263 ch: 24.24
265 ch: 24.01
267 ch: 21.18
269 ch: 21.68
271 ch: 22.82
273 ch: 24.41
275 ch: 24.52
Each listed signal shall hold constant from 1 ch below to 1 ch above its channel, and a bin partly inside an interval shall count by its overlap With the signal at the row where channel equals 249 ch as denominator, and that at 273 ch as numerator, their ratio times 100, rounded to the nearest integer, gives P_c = 65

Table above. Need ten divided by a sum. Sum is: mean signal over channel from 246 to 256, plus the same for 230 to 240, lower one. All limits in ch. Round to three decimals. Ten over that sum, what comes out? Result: 0.136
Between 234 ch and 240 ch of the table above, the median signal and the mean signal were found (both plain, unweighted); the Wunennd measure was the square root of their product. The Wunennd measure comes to 39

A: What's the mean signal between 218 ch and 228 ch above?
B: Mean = 47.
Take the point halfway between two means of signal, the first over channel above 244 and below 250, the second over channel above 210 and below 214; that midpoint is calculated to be 46.1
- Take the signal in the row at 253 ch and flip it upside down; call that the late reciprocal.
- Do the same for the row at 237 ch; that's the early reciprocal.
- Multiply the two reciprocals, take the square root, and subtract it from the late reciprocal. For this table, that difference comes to 0.0030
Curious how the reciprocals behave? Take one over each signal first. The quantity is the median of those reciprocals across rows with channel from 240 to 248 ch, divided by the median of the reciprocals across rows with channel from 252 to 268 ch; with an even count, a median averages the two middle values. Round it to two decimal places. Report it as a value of 0.72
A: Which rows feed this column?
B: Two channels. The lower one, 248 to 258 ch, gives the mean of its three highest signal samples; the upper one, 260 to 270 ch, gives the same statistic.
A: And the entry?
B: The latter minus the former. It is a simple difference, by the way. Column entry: -10.1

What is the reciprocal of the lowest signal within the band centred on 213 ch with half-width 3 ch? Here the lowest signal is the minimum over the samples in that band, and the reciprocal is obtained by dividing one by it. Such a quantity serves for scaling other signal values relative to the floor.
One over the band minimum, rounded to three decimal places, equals 0.019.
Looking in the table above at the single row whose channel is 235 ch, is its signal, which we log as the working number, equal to 37.58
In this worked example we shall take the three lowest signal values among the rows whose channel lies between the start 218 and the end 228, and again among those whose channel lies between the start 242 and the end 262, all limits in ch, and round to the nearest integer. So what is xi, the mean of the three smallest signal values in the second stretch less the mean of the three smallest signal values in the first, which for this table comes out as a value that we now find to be -16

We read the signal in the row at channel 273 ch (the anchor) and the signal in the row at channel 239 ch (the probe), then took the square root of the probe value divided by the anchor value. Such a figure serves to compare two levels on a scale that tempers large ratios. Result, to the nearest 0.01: 1.28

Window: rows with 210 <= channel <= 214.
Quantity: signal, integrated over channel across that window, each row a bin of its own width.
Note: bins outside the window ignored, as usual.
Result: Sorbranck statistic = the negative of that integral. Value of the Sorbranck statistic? -217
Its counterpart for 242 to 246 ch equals -152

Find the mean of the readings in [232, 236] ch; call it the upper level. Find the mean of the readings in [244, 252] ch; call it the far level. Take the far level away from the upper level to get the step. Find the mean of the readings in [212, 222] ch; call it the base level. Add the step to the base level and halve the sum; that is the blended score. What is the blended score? 29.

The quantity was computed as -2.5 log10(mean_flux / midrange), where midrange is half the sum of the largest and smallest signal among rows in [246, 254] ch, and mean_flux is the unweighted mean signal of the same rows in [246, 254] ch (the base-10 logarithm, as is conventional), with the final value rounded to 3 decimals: -0.022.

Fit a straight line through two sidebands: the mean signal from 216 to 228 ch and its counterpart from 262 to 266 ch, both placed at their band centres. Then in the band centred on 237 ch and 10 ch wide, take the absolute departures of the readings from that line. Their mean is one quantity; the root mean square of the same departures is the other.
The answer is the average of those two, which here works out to 2.1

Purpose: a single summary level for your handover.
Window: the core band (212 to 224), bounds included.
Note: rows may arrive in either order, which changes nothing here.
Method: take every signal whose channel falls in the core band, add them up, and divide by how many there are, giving 54.0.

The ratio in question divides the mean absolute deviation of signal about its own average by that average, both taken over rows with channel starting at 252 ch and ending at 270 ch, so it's 0.12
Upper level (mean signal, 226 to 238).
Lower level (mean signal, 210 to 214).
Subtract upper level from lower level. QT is 14.4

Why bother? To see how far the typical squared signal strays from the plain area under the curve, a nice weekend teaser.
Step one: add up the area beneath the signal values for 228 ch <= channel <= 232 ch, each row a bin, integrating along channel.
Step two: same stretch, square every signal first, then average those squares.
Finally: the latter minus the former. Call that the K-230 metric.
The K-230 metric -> 1432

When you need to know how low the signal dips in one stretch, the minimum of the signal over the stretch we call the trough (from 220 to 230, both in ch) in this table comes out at 41.06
